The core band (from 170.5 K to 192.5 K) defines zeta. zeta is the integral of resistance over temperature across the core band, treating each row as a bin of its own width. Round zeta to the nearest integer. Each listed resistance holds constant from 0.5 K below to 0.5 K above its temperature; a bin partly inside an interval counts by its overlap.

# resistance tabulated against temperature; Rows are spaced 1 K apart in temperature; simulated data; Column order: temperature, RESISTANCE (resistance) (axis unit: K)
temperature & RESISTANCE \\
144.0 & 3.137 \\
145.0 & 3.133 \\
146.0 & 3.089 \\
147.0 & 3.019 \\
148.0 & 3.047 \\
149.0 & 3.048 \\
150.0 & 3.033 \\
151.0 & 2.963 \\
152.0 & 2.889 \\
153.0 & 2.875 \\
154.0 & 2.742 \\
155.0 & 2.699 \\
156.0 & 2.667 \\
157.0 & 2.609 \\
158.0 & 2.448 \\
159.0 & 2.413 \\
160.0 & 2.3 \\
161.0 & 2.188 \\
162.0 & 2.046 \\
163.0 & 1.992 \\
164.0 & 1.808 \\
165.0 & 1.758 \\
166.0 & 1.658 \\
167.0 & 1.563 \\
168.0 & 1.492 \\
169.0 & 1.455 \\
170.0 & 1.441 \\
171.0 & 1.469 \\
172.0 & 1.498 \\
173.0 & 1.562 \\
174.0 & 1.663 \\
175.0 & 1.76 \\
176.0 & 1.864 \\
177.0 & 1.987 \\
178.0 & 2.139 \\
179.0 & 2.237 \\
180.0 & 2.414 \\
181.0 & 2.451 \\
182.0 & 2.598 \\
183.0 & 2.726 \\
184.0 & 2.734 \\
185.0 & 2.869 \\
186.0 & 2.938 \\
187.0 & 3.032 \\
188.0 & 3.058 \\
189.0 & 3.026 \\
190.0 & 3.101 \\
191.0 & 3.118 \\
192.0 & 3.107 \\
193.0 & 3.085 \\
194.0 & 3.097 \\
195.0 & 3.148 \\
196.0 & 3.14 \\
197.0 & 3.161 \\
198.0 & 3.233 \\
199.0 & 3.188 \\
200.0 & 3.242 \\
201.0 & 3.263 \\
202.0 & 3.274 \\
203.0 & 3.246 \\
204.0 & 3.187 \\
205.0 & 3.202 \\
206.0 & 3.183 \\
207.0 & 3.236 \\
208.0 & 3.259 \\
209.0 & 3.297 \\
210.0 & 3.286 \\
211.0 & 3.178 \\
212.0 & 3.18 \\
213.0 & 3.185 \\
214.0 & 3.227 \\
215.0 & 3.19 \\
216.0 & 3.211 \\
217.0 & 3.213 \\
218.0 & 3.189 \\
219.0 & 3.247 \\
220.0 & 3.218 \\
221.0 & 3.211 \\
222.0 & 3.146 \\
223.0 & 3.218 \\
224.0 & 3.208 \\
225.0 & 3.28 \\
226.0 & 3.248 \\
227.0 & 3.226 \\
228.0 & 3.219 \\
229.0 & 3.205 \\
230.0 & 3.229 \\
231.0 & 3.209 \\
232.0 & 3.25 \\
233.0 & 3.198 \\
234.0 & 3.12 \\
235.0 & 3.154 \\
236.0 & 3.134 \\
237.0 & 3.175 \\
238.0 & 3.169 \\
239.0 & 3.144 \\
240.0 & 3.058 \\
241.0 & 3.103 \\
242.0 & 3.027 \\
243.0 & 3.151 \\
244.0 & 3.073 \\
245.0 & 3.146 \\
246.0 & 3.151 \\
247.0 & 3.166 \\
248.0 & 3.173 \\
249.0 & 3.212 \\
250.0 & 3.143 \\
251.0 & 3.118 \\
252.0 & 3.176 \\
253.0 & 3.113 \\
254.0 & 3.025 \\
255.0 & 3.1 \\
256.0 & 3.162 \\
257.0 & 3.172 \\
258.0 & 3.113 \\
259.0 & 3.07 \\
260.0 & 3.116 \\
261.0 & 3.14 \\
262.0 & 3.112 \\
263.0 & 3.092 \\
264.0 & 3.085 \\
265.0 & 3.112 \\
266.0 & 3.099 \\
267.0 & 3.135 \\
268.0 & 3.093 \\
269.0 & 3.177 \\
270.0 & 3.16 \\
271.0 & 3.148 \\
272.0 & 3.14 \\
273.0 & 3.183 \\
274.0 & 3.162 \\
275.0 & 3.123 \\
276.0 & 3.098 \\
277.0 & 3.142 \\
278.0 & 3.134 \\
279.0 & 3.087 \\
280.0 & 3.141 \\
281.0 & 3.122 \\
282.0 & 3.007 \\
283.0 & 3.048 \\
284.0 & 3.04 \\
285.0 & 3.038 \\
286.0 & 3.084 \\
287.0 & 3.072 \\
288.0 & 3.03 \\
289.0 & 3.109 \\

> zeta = 53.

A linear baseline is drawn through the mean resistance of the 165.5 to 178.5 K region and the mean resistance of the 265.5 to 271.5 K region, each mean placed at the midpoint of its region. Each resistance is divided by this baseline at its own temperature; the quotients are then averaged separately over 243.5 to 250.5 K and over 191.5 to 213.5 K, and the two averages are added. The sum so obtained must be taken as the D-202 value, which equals 2.63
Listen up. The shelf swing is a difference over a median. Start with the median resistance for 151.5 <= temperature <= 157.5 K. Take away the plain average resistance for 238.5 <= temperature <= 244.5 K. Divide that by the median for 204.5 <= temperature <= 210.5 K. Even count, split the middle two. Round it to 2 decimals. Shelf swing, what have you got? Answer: -0.11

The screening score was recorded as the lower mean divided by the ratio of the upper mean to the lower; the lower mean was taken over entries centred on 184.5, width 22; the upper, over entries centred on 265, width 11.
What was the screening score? 2.2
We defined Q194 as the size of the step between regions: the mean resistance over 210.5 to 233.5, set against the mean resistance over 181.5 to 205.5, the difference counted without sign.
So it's 0.14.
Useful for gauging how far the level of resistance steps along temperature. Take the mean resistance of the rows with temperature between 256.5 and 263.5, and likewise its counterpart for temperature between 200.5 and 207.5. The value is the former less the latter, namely -0.11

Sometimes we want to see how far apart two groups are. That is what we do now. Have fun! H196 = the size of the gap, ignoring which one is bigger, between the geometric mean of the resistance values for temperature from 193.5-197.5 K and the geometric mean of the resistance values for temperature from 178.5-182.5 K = 0.7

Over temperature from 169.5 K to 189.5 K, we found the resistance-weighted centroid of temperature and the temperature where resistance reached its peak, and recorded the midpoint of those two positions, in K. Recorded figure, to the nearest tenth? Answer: 184.5 K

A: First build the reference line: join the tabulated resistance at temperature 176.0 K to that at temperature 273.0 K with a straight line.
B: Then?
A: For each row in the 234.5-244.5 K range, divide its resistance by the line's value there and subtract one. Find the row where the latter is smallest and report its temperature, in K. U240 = 242.0 K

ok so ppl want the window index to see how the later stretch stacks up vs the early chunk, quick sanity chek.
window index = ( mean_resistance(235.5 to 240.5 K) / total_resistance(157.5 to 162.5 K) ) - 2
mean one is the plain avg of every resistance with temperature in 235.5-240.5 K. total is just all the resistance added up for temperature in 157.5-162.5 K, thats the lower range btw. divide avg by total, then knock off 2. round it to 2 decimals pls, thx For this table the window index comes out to -1.72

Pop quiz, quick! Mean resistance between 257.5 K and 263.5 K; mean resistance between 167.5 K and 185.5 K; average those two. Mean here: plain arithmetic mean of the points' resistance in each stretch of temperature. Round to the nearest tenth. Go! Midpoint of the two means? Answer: 2.6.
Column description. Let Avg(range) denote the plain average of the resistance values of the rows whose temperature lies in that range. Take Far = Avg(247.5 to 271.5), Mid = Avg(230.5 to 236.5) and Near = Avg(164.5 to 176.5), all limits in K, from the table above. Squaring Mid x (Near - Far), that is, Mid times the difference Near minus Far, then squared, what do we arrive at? 23.6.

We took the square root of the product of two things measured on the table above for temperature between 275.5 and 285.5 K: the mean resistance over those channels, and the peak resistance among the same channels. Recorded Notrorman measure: 3.11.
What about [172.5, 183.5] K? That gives 2.41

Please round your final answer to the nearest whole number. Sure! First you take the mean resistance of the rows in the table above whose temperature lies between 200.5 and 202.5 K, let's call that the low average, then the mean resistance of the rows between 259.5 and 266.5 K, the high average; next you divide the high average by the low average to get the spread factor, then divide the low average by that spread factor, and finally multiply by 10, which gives 34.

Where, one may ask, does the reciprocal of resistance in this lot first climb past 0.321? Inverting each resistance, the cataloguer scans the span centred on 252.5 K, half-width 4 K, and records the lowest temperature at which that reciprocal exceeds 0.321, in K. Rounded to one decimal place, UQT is 253.0 K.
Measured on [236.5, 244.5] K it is 240.0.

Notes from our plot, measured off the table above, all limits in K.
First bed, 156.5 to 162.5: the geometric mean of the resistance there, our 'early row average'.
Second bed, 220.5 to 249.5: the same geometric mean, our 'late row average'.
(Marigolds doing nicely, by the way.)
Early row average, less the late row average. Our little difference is -0.85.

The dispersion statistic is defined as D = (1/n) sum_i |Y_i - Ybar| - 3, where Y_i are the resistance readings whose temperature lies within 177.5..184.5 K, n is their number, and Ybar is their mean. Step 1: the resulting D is -2.816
